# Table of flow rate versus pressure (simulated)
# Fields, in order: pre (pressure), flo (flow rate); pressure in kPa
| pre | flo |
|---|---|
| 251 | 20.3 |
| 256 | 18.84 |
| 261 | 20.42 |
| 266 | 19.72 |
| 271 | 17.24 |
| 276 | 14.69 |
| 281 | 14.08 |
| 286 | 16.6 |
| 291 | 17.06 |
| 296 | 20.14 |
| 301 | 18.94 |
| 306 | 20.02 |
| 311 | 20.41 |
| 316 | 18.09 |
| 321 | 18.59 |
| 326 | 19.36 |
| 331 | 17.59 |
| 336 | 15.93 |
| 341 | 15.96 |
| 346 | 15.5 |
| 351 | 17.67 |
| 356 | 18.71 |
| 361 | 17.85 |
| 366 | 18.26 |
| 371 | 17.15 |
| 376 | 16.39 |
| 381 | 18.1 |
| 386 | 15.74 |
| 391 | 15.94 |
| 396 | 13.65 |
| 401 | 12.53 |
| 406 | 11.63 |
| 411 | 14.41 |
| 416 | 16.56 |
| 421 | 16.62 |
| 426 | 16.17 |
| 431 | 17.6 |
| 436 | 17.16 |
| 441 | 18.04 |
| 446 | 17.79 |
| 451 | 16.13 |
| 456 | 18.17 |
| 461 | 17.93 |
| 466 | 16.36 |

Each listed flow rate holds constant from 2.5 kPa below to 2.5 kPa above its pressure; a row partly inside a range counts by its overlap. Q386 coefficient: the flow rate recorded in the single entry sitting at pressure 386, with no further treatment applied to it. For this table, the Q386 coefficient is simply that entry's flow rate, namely 15.74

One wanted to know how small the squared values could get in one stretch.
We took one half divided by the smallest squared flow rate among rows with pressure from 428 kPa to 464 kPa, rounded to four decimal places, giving 0.0019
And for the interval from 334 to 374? 0.0021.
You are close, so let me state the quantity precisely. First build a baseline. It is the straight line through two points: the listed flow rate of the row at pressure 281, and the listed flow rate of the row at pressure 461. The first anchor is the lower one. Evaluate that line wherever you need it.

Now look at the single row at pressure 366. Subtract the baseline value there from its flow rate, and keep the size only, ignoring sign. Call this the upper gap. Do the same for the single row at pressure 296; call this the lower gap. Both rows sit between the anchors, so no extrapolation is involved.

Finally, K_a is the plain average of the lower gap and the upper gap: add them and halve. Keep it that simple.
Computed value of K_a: 4.1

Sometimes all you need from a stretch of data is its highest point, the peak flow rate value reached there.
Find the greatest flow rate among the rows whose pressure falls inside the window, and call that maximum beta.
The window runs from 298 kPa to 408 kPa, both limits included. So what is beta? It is 20.41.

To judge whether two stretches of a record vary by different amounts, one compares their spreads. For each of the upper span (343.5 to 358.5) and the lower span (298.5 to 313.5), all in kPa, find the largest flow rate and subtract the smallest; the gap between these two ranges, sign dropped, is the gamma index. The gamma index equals 1.7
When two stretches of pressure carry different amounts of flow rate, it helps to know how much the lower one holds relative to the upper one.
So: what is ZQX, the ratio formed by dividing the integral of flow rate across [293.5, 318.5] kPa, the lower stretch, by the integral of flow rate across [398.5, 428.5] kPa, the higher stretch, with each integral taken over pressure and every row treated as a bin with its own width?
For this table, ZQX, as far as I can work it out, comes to 1.11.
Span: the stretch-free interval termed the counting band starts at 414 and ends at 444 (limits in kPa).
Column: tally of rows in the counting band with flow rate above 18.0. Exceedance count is 1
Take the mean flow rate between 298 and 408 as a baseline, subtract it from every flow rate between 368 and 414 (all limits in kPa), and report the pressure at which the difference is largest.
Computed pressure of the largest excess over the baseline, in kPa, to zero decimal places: 381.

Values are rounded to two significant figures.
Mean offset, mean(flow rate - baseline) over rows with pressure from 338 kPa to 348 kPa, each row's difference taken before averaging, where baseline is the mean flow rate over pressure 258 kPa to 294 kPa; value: -1.4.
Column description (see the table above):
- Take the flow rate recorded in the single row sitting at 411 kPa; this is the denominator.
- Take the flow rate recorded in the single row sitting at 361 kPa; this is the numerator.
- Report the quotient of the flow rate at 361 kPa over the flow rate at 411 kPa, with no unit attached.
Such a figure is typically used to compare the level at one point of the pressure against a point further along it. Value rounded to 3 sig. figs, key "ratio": 1.24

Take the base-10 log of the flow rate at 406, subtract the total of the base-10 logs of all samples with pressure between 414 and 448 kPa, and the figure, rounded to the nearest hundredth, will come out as -7.57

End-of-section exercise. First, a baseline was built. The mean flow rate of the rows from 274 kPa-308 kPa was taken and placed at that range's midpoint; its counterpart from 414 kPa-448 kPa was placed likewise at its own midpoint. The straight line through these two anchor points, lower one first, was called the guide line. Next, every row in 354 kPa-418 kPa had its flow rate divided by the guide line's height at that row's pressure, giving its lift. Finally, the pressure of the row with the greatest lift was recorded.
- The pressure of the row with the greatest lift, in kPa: 356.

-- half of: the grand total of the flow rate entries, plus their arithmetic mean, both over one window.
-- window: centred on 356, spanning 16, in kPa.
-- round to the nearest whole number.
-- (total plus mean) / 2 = 36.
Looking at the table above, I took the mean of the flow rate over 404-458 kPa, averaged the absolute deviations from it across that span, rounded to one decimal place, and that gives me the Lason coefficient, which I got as 1.3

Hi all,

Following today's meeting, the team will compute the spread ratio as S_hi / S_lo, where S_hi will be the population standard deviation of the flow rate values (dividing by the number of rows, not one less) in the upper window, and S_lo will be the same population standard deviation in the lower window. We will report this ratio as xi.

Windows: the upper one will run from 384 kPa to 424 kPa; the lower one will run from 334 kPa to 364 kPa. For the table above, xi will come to 1.5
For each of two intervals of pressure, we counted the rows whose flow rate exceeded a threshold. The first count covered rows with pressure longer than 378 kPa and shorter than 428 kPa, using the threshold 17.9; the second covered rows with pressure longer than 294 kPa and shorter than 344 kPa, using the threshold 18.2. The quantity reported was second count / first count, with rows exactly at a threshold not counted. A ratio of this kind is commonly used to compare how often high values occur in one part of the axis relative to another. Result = 6.0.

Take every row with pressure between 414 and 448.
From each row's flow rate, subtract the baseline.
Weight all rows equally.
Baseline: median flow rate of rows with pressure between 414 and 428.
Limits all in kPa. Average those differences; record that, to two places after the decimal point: 0.57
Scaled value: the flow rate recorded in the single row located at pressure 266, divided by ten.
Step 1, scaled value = 2.0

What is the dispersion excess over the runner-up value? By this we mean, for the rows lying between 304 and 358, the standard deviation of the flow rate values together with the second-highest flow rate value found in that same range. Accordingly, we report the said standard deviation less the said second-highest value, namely -18.4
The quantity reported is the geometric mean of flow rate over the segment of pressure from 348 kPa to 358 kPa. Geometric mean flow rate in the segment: 18.2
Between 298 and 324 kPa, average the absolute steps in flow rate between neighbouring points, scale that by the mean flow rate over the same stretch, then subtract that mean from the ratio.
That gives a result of -19.2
